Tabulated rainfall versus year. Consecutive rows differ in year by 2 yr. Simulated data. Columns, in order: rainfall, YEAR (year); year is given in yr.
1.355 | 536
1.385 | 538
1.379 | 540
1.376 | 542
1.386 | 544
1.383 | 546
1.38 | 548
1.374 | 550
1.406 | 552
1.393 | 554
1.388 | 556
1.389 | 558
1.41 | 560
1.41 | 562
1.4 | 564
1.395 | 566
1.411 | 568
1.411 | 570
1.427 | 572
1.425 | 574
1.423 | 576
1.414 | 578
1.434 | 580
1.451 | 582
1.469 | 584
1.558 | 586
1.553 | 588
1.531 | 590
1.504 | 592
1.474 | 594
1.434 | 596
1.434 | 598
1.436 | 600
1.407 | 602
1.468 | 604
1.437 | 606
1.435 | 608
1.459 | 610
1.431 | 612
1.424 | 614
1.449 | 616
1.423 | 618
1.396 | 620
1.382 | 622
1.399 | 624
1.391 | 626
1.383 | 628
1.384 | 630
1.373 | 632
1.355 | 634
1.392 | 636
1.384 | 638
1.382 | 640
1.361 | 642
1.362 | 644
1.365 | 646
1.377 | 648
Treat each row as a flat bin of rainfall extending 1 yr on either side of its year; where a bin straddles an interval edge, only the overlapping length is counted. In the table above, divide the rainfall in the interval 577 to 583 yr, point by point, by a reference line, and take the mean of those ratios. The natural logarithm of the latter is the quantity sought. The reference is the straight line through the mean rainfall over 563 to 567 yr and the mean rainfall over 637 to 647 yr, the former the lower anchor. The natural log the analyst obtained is 0.03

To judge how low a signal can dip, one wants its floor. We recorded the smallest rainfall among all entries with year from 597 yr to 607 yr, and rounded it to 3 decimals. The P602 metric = 1.407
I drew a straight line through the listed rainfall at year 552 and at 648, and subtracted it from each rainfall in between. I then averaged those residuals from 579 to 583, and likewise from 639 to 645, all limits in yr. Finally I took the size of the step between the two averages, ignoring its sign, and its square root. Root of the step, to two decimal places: 0.24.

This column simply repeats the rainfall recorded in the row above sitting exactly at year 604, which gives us 1.468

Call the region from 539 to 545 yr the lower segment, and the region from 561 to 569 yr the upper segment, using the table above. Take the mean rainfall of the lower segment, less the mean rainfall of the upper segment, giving -0.024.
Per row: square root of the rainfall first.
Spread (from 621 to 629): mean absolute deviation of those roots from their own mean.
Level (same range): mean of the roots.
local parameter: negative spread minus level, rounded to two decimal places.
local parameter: -1.18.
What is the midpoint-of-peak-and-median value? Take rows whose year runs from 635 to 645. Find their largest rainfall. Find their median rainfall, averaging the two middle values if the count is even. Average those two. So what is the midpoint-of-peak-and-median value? 1.39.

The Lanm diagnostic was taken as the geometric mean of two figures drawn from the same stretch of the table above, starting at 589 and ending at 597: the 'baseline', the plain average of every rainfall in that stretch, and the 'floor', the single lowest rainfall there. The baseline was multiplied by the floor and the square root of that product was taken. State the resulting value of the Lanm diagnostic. 1.46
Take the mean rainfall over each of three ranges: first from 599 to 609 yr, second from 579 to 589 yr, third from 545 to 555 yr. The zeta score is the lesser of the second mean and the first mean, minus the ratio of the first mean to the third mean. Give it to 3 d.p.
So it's 0.401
